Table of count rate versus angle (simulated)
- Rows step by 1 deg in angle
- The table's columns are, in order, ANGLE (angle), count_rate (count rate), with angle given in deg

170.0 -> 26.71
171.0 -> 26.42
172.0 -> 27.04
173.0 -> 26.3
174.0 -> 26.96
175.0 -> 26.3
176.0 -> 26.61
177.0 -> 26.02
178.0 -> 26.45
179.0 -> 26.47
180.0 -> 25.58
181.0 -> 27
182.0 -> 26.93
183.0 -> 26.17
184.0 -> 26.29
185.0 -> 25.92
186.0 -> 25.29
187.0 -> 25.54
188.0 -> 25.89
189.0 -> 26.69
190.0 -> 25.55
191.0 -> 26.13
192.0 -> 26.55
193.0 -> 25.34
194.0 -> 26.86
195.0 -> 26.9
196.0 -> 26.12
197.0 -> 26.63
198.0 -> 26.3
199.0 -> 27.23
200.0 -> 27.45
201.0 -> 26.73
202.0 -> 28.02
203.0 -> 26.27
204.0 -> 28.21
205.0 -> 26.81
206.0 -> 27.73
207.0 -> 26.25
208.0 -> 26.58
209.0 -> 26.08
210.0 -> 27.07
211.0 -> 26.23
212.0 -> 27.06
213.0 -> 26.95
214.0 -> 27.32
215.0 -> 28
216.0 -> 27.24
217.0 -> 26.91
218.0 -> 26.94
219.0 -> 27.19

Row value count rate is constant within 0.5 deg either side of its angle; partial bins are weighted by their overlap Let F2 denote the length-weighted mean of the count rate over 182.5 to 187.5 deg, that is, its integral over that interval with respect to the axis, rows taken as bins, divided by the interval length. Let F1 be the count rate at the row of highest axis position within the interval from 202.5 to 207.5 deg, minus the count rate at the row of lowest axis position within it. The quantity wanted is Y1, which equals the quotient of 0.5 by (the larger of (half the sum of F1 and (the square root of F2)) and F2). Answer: 0.0193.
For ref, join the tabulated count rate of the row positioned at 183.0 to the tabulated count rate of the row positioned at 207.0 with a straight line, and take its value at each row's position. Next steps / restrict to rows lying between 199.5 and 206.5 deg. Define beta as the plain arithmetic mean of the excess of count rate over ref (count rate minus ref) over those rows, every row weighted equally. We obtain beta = 1.1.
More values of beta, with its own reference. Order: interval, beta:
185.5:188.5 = -0.6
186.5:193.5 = -0.2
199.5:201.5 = 0.9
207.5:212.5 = 0.3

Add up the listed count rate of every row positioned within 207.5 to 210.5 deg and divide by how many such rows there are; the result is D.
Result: 26.6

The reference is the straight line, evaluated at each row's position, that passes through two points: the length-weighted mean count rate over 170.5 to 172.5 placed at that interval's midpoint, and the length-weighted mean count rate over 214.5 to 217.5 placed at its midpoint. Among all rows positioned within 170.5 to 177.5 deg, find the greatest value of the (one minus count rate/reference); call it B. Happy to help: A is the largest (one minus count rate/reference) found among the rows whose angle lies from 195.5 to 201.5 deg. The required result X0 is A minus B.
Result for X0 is 0.01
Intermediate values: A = 0.036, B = 0.029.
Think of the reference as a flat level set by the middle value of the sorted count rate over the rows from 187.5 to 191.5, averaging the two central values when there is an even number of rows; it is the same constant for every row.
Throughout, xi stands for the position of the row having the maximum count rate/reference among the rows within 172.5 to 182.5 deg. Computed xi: 181.0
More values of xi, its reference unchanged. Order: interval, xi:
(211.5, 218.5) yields 215.0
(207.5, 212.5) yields 210.0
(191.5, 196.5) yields 195.0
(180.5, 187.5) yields 181.0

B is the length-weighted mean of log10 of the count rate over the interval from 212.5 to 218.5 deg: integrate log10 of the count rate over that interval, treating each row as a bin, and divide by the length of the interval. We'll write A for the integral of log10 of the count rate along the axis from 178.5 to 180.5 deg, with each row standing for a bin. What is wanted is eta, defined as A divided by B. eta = 2.0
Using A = 3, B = 1.43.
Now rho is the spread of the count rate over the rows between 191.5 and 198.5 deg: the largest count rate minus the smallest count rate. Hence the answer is 1.56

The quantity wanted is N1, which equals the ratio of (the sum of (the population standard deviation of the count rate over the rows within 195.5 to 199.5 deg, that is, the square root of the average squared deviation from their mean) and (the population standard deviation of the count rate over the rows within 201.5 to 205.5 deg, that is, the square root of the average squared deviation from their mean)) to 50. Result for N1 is 0.025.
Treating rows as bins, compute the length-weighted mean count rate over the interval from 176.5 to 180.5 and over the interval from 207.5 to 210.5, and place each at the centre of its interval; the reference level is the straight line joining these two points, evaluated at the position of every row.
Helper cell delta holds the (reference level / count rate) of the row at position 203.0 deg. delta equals 1.008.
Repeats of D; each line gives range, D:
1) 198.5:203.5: 27.1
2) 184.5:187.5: 25.6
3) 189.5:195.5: 26.2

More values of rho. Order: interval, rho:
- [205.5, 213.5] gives 1.65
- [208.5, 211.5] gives 0.99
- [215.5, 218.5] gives 0.33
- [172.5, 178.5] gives 0.94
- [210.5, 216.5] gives 1.77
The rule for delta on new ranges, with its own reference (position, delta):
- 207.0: 1.011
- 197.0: 0.991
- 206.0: 0.957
